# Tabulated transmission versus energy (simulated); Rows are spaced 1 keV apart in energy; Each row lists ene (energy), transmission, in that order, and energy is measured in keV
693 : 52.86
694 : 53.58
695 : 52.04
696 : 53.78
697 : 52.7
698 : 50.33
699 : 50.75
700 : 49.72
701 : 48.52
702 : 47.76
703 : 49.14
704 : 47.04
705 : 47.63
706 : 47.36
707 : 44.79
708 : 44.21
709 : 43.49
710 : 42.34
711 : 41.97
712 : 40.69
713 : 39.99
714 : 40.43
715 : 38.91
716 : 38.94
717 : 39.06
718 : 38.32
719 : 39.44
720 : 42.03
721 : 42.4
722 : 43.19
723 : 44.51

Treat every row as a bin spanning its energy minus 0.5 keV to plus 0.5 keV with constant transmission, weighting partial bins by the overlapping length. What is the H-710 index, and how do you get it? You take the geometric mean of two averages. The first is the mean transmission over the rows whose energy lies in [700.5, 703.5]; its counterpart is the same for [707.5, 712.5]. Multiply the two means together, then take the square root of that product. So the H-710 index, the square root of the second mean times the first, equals 45.4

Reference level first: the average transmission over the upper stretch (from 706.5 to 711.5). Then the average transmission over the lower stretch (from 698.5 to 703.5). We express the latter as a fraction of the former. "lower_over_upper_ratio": 1.13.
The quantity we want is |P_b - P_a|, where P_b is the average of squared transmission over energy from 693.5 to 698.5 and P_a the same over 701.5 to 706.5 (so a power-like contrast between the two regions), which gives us 472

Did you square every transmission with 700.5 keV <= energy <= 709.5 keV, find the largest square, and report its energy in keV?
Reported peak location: 703 keV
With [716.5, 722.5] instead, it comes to 722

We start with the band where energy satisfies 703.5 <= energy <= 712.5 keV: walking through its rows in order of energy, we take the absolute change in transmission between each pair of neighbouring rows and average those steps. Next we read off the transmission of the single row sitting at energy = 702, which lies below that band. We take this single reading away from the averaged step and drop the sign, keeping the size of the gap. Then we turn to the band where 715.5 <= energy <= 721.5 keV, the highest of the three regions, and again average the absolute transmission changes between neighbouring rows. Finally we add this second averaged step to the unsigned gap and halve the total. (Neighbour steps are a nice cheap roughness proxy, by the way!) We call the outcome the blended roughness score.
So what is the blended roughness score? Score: 23.9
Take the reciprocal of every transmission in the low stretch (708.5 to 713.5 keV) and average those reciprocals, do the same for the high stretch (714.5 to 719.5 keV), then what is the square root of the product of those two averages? 0.0248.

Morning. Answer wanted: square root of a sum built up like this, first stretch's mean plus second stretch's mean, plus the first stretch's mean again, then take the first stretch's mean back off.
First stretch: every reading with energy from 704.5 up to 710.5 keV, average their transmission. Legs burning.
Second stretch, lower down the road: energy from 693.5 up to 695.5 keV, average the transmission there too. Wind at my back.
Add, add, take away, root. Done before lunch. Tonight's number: 9.89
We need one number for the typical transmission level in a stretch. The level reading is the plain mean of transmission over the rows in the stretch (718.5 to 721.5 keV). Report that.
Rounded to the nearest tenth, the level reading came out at 41.3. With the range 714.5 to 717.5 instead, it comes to 39.0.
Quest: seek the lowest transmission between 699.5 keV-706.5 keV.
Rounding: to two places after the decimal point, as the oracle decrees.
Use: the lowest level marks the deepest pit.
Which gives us 47.04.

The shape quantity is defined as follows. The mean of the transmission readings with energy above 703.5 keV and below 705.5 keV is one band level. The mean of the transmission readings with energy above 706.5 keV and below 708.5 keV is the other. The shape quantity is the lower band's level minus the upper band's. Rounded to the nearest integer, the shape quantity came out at 3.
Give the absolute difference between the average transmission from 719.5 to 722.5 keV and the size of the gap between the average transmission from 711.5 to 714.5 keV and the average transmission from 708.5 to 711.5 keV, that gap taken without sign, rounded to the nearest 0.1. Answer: 40.3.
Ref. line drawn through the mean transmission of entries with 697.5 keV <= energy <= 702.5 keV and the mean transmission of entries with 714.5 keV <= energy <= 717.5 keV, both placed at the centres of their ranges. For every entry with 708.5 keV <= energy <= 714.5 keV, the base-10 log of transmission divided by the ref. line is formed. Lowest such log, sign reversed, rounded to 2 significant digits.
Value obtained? 0.010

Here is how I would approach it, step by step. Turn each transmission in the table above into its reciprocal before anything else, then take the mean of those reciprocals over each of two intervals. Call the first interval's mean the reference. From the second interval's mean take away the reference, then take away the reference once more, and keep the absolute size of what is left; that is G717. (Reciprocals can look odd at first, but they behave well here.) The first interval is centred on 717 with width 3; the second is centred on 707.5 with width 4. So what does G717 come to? 0.029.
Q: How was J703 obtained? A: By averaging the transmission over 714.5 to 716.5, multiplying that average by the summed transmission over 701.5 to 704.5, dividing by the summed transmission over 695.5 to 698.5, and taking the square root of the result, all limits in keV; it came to 6.0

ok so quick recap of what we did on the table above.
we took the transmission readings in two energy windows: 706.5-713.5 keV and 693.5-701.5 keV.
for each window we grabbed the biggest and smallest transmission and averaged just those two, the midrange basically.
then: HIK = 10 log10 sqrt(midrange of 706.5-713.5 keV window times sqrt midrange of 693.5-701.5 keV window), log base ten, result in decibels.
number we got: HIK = 12.4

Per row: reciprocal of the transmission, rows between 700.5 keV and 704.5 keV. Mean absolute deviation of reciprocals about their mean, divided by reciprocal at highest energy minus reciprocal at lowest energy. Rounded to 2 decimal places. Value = 0.48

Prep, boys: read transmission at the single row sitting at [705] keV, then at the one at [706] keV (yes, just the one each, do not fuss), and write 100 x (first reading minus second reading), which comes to 27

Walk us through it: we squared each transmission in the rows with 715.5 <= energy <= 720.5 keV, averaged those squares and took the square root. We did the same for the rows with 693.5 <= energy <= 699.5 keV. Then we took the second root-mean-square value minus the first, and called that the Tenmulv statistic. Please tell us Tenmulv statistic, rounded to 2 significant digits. 13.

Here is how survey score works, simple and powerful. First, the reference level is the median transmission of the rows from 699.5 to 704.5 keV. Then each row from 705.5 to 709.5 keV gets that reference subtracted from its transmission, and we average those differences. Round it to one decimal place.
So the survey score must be -3.6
